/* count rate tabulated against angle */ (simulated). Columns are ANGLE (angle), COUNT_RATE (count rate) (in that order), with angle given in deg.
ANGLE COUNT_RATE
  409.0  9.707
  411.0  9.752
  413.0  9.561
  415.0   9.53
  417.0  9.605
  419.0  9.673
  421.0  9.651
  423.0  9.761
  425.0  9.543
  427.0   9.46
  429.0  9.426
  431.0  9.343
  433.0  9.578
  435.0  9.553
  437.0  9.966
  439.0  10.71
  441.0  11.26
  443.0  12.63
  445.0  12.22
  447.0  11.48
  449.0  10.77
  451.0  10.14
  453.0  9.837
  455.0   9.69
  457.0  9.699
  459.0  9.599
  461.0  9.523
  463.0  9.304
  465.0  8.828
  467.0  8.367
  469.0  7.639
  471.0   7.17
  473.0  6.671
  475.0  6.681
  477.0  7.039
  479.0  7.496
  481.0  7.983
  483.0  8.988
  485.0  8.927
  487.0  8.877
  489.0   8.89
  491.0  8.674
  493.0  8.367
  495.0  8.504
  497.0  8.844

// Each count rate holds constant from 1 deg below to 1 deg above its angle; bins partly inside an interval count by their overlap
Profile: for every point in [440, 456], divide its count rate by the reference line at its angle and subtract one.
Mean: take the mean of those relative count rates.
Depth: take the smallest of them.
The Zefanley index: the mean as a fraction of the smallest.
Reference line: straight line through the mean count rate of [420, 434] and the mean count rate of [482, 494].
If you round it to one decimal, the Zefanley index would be 3.4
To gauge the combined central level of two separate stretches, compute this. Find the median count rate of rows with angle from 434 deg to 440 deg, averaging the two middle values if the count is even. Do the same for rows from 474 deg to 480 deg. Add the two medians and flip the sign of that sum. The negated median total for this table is -17.0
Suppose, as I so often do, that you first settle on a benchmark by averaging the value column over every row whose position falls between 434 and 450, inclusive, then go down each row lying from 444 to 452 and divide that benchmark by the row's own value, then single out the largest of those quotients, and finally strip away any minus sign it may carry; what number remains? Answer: 1.09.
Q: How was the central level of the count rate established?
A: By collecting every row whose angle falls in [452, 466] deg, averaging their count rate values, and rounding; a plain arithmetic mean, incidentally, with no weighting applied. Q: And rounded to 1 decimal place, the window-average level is 9.5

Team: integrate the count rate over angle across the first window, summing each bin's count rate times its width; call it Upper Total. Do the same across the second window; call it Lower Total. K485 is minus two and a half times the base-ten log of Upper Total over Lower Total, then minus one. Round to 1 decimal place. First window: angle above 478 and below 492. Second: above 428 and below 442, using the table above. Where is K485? -0.8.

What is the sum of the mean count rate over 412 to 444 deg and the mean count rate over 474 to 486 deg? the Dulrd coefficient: 17.8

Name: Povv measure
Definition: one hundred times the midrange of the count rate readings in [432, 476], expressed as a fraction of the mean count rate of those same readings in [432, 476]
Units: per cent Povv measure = 100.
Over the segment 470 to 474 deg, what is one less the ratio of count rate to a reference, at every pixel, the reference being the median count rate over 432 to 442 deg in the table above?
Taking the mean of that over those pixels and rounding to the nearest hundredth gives 0.31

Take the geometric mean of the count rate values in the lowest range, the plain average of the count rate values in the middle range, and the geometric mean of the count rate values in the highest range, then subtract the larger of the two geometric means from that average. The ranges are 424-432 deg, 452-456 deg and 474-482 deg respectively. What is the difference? 0.3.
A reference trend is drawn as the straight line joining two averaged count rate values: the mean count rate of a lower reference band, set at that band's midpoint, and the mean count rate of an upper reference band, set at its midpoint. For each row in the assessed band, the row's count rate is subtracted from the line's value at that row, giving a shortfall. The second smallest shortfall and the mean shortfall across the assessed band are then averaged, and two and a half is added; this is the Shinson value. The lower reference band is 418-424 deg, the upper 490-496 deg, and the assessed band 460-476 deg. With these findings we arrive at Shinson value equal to 2.8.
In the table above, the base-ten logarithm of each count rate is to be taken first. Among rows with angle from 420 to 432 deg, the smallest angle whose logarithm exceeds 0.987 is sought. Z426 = 423.0 deg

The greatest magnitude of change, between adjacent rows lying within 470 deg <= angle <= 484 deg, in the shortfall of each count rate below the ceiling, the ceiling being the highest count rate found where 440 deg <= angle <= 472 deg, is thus 1.0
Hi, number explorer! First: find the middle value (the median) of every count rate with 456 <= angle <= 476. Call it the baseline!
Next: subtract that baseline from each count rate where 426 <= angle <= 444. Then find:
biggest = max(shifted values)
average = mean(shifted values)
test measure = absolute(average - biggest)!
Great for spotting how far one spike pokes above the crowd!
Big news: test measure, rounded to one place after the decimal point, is 2.4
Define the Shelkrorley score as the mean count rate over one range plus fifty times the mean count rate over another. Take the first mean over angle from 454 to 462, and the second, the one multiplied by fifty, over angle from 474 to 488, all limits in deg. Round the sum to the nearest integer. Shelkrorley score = 410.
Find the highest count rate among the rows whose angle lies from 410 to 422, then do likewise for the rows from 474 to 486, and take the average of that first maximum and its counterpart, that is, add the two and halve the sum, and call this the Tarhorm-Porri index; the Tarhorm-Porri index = 9.4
